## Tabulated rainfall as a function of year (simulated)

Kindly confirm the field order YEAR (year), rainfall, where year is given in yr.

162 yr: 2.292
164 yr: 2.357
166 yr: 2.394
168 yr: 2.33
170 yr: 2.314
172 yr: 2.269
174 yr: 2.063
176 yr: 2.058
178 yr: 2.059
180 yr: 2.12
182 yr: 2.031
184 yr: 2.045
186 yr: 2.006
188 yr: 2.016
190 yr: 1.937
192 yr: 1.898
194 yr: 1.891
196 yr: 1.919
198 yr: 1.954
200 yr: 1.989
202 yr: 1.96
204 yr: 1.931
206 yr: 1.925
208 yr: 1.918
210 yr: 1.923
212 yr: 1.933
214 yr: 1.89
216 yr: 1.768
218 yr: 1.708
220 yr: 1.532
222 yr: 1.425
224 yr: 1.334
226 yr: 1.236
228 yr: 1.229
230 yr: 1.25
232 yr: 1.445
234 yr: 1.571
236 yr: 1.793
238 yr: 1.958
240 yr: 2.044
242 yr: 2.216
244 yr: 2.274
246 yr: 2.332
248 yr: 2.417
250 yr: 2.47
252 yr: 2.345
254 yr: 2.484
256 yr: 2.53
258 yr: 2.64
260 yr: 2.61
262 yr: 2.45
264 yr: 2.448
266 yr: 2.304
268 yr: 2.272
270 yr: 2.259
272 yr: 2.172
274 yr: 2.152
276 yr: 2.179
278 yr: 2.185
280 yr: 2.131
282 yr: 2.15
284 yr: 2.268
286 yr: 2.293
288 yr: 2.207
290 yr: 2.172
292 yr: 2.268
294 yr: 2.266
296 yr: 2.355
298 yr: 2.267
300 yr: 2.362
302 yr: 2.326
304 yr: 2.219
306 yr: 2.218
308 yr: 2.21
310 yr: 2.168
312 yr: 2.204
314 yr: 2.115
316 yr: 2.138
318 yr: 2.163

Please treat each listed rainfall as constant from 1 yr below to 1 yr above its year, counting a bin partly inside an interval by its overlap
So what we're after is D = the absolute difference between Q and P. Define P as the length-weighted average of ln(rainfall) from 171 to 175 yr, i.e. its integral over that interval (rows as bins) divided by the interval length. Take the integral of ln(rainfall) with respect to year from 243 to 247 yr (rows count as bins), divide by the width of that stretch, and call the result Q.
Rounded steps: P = 0.77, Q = 0.83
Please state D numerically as 0.06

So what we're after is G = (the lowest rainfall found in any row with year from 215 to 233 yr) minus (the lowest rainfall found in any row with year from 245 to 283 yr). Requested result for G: -0.90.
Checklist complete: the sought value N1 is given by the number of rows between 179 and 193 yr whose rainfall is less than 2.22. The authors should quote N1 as 7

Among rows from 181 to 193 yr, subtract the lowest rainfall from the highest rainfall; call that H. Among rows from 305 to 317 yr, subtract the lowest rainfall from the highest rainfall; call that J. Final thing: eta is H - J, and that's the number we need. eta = 0.04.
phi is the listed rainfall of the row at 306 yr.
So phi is 2.218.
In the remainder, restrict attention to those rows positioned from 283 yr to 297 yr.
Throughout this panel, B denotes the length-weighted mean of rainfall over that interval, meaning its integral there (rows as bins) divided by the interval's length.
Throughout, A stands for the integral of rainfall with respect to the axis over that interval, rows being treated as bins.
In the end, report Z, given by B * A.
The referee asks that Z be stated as 72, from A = 32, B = 2.26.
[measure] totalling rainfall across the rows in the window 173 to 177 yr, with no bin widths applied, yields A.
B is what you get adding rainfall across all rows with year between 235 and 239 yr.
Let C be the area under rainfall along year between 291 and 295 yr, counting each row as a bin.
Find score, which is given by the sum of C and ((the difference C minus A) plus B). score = 17.8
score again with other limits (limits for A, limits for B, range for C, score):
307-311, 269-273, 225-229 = 9.9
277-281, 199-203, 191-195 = 14.8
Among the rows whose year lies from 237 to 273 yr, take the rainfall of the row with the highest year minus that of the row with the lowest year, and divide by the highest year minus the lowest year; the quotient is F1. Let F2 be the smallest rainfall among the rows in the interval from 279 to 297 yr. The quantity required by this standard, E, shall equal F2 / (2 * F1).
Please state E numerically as 169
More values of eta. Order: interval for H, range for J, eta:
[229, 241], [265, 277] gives 0.64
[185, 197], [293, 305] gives -0.02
